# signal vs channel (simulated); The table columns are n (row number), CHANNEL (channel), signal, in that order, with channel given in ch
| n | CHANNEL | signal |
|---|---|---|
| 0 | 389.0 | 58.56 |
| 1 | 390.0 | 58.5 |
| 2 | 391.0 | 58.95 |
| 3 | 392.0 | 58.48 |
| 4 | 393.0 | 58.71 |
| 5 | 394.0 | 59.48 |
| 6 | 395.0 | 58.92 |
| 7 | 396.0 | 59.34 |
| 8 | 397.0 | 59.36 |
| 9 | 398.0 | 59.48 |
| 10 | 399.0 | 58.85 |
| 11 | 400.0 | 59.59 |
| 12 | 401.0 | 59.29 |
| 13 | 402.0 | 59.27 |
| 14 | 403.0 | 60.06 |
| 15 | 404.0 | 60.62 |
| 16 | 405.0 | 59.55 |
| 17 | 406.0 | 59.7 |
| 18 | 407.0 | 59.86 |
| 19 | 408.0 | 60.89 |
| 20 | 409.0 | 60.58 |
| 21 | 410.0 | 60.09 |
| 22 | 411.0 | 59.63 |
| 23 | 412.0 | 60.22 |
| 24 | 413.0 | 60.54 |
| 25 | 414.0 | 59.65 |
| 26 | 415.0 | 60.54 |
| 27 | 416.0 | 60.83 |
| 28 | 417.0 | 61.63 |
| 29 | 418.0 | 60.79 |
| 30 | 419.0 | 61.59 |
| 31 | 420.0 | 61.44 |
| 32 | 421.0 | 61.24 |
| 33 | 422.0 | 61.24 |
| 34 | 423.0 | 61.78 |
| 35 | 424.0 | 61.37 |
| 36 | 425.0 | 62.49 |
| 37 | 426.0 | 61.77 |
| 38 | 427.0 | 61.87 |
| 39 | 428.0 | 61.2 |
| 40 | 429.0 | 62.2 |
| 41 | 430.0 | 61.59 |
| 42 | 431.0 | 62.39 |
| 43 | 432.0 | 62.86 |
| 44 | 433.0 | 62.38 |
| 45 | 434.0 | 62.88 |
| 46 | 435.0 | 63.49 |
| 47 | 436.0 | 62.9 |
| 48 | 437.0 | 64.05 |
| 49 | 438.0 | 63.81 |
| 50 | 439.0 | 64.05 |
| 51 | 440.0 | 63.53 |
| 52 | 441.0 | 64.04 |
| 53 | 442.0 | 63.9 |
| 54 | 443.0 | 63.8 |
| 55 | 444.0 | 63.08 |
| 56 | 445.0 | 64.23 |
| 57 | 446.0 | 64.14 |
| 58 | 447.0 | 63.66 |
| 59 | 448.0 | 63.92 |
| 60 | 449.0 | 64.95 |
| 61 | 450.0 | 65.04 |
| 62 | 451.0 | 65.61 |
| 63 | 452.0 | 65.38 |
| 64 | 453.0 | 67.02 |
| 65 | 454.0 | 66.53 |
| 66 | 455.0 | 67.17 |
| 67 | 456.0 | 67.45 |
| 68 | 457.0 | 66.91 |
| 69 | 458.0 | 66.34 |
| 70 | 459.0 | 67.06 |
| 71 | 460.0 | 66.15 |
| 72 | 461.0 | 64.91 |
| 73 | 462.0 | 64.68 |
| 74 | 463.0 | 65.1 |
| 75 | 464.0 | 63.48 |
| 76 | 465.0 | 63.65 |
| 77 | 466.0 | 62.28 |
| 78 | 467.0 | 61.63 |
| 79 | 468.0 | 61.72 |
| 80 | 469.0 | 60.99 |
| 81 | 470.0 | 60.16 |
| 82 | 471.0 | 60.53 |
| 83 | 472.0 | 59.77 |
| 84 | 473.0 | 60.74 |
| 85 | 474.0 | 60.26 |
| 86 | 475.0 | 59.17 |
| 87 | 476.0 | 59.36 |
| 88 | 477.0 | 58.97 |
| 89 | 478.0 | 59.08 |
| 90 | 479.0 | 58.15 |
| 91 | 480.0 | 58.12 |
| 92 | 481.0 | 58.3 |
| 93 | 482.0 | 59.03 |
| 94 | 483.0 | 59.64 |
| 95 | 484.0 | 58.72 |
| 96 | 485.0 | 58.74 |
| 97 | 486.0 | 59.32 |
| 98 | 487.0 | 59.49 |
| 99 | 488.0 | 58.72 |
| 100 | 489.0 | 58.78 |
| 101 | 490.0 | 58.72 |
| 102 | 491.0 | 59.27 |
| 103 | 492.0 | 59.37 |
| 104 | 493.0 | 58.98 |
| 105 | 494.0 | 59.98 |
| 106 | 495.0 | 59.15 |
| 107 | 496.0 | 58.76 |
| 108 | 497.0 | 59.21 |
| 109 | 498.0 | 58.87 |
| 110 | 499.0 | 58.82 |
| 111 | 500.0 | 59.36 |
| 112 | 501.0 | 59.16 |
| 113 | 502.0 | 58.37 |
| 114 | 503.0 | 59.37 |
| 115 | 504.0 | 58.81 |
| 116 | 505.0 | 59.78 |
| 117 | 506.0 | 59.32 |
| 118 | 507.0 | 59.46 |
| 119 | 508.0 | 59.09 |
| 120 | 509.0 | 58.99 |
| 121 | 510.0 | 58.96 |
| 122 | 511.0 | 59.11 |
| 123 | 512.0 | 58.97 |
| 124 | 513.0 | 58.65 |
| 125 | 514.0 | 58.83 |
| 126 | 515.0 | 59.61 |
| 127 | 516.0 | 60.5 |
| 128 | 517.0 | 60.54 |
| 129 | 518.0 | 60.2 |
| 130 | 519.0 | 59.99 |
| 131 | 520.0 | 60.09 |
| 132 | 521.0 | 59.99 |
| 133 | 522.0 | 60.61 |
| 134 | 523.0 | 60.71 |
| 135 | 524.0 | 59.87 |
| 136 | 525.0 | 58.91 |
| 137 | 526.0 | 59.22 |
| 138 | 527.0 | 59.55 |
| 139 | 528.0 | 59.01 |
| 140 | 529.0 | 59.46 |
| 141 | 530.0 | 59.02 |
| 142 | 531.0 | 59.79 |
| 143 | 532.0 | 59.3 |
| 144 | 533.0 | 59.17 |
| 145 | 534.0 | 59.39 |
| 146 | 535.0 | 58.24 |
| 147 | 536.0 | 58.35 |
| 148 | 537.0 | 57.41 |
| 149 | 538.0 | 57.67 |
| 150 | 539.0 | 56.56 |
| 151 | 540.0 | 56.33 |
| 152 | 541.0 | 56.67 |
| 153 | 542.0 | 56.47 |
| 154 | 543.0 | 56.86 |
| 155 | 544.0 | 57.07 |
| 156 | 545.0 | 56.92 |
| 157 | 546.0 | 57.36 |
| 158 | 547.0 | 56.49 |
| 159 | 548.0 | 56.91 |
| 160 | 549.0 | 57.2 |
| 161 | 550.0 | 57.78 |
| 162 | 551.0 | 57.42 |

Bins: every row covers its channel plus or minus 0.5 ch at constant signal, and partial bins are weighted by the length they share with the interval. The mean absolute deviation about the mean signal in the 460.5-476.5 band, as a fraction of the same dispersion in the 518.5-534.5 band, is 3.7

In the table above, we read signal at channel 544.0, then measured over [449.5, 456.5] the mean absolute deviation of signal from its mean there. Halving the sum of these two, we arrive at 29.0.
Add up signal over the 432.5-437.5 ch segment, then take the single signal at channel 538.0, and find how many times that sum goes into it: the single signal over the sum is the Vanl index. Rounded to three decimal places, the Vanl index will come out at 0.183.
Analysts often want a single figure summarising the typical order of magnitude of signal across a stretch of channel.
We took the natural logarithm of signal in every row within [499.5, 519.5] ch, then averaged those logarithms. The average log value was 4.083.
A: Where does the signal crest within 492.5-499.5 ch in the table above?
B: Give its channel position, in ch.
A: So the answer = 494.0 ch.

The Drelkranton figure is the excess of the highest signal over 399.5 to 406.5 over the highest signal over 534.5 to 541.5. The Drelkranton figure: 2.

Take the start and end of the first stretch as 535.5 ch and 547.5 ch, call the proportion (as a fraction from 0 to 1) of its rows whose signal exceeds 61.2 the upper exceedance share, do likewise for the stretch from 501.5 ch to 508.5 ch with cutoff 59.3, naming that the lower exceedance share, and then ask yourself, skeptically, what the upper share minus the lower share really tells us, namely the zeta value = -0.57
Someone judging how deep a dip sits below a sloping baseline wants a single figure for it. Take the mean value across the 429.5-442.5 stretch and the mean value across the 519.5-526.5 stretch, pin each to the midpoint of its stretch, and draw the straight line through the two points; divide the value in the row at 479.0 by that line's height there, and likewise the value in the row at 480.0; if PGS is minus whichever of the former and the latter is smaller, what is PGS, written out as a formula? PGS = -0.94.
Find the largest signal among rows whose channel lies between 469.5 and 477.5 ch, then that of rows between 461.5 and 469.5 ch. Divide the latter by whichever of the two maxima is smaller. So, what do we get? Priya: 1.07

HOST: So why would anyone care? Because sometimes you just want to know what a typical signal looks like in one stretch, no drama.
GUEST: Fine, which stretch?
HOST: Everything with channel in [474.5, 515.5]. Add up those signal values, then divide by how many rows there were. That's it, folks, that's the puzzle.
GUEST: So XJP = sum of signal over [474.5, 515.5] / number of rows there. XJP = 59.0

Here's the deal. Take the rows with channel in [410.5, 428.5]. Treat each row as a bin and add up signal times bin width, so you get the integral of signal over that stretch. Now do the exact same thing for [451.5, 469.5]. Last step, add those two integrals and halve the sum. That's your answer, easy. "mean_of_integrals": 1134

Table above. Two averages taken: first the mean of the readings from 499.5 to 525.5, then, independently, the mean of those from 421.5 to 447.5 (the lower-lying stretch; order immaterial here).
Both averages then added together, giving 122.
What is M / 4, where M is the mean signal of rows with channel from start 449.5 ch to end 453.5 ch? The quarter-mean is 16.4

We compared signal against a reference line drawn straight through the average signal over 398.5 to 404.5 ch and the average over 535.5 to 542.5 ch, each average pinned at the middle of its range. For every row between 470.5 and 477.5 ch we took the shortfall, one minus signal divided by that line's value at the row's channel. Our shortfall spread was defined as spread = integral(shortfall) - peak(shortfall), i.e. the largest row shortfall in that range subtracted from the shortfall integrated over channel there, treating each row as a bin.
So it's -0.17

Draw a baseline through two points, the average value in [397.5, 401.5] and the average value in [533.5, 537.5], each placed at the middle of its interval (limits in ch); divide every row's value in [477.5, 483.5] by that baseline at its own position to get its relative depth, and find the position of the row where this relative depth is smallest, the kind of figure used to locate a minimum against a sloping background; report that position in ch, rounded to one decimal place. 480.0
